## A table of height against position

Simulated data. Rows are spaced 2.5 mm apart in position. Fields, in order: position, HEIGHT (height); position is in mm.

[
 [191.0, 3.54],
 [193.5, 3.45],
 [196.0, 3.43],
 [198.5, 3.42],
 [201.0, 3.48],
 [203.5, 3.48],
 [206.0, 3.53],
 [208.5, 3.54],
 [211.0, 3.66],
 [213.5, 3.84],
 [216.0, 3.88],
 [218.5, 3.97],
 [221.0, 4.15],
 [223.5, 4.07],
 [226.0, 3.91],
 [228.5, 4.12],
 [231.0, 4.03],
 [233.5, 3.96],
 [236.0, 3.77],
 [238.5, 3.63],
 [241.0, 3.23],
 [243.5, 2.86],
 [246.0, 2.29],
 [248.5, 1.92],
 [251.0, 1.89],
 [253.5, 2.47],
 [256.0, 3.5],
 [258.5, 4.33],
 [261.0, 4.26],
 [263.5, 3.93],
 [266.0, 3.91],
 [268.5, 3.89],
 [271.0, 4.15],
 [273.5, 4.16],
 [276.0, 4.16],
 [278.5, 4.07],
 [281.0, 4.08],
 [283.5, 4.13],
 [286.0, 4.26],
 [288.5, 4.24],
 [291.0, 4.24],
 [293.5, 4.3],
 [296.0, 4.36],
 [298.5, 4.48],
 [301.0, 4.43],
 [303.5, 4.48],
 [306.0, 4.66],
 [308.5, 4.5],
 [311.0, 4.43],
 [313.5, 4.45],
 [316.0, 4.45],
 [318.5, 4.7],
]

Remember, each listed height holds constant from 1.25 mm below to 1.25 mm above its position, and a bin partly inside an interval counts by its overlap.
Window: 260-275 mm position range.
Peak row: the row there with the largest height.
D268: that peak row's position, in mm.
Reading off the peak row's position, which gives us 261.0 mm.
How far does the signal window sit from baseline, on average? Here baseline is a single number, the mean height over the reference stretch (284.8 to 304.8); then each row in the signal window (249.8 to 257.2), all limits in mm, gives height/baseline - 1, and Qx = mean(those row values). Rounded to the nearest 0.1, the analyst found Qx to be -0.4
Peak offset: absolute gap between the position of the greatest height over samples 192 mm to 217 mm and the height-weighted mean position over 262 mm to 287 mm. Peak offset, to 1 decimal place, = 58.9 mm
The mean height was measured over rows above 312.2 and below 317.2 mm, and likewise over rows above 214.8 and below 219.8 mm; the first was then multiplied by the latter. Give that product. 17.5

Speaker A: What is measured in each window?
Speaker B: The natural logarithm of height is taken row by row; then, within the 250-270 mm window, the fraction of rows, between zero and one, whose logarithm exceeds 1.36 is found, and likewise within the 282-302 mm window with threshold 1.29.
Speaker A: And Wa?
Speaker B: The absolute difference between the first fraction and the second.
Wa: 0.50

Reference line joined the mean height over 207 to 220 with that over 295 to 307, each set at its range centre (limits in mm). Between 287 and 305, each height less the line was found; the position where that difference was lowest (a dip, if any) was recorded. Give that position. 291.0 mm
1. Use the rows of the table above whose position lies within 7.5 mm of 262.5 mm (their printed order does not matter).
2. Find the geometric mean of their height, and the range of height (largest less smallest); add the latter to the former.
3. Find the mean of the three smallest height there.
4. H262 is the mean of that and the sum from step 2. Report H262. 4.28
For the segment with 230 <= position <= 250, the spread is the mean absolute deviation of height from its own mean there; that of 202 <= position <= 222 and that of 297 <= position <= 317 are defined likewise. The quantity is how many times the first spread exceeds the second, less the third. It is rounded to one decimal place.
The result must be 3.1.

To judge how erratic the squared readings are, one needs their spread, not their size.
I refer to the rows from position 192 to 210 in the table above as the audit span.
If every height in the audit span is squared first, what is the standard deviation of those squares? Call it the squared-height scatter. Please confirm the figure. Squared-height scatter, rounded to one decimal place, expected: 0.3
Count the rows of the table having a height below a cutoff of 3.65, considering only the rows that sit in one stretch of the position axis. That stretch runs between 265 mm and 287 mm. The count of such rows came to 0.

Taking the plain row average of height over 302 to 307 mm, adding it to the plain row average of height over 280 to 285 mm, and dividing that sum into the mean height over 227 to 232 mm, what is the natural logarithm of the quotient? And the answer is -0.76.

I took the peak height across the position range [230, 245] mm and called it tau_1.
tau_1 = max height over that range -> 4.03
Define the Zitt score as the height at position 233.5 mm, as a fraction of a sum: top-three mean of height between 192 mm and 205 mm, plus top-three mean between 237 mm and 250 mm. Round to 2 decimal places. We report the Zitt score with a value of 0.59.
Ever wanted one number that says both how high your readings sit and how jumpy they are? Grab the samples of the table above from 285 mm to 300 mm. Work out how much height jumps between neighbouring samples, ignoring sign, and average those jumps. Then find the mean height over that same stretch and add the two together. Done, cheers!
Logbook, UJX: 4.37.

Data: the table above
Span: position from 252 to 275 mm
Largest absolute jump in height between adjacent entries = 1.03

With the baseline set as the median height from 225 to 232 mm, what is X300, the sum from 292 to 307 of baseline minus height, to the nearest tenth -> -2.5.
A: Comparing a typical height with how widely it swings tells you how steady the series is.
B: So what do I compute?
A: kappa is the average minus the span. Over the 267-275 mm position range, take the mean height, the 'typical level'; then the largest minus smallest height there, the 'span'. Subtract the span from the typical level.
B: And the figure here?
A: 3.8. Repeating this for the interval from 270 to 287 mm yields 4.0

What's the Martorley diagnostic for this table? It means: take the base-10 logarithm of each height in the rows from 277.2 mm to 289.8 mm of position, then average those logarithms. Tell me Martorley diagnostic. 0.619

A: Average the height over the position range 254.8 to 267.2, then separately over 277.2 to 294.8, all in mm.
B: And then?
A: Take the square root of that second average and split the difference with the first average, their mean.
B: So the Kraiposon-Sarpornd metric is 3.02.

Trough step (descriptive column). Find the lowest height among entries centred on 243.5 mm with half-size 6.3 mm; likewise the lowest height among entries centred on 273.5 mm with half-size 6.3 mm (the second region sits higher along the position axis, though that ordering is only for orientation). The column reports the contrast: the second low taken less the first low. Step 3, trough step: 2.0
